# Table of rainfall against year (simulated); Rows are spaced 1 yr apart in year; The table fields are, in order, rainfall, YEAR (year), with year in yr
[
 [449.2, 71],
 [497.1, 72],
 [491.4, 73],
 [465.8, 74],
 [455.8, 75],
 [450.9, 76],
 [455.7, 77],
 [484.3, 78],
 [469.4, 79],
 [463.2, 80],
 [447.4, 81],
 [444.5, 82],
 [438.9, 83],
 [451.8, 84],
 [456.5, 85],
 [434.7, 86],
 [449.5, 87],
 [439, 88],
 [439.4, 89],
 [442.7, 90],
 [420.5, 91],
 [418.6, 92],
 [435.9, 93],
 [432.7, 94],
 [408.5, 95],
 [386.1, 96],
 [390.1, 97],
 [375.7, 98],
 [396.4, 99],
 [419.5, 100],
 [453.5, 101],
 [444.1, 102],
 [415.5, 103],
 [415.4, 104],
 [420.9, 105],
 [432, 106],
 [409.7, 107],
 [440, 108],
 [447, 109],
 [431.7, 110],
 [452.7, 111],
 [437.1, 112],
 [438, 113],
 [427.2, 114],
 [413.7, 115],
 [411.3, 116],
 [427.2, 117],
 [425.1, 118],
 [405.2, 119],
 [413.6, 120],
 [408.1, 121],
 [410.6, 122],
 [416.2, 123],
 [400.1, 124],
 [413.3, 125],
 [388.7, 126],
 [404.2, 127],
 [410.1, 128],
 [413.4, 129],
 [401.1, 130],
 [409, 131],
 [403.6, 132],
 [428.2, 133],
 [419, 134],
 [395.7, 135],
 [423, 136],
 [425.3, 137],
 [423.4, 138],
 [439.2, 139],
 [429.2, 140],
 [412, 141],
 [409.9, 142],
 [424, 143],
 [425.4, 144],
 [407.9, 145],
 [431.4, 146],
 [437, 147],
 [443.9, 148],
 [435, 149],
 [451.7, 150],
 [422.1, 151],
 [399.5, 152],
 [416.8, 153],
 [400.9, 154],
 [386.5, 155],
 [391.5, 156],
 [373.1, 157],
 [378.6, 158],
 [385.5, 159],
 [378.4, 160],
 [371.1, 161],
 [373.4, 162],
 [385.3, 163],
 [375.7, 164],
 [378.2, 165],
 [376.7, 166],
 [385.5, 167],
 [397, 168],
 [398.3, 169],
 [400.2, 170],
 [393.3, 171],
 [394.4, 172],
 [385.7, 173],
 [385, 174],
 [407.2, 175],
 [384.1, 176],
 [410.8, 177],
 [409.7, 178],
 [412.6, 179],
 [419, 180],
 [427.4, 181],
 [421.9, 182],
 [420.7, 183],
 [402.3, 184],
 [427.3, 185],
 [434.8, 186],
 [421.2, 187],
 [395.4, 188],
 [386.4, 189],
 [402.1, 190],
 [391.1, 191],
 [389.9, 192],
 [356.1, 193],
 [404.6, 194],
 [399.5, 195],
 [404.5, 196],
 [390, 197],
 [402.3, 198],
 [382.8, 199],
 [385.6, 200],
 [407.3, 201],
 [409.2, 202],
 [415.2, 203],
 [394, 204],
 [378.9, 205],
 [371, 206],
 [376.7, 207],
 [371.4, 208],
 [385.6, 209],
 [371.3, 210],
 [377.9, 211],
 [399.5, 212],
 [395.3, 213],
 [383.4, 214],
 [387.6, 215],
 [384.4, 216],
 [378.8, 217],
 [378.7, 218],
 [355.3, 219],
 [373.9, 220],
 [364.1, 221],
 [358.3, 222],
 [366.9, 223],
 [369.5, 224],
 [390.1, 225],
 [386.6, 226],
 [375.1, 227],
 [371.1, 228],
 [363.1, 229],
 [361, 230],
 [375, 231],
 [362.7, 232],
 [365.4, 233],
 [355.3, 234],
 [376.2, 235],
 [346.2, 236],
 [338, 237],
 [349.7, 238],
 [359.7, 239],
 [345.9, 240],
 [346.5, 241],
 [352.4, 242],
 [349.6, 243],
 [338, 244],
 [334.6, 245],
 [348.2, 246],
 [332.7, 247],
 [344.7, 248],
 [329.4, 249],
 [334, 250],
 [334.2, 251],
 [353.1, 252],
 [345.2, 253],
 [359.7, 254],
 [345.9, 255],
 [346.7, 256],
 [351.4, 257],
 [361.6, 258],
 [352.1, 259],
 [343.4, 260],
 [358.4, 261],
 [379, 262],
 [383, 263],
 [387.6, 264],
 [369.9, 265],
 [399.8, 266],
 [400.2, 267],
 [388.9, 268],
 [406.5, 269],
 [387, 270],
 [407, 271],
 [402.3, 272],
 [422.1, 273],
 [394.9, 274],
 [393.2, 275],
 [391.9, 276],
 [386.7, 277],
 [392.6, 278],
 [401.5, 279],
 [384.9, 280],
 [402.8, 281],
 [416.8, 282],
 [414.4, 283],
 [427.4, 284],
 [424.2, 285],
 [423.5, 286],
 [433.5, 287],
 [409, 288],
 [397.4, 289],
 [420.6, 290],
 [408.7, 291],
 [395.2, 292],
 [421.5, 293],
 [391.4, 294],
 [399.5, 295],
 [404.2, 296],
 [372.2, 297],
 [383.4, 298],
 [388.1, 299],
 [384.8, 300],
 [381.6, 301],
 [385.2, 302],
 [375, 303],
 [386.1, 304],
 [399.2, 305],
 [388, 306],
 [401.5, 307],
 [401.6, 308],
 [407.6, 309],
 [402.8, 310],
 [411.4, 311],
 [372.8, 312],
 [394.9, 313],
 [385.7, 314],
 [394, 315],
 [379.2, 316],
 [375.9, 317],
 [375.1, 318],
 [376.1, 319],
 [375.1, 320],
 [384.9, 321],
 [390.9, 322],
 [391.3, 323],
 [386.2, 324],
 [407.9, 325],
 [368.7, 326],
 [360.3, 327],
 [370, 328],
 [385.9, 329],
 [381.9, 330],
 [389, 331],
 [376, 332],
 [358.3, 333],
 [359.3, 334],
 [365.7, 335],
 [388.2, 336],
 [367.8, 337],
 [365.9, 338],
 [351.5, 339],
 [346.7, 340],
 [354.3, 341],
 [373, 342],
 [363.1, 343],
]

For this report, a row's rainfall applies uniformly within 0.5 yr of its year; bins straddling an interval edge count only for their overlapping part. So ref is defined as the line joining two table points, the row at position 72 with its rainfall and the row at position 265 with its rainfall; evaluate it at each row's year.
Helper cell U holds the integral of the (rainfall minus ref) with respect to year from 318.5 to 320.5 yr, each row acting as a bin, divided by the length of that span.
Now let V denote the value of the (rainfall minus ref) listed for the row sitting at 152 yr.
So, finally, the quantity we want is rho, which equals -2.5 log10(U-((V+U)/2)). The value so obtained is -4.1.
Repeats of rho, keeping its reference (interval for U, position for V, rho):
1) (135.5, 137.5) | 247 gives -2.4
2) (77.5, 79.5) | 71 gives -3.0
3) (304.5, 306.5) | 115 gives -4.3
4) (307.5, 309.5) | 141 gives -4.3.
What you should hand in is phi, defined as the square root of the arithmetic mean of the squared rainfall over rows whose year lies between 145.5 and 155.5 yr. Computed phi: 423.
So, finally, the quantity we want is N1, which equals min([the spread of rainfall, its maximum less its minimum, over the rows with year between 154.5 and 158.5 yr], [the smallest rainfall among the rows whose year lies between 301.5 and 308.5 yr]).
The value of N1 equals 18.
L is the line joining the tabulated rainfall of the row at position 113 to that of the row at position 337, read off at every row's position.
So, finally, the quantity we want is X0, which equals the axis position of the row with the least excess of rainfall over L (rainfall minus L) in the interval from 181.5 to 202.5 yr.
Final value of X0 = 193 yr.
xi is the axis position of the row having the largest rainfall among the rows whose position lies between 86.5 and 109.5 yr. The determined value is 101 yr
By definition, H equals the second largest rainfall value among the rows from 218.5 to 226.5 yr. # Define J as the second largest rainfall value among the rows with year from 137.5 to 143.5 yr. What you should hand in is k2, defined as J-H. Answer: 43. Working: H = 386.6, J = 429.2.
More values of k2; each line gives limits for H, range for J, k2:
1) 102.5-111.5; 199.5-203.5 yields -38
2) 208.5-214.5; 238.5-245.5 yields -43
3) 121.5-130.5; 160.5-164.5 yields -38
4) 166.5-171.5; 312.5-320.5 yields -4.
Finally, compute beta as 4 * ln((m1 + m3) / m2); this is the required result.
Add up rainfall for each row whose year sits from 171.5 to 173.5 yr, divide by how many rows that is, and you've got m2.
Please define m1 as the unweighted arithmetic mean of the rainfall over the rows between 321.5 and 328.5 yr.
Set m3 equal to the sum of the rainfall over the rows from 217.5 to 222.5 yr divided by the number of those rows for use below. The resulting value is 2.6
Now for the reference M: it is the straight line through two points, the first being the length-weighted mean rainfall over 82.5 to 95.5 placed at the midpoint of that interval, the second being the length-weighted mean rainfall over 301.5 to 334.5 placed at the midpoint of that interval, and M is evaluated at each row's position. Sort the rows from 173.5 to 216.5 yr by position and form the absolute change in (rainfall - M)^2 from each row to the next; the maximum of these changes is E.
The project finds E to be 3148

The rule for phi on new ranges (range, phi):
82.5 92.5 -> 439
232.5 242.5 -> 354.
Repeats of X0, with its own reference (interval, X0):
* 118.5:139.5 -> 126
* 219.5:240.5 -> 237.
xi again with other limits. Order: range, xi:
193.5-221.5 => 203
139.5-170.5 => 150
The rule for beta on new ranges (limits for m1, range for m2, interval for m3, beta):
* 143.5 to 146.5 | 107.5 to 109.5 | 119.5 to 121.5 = 2.5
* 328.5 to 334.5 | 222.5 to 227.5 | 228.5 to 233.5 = 2.7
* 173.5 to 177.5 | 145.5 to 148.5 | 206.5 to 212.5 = 2.3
